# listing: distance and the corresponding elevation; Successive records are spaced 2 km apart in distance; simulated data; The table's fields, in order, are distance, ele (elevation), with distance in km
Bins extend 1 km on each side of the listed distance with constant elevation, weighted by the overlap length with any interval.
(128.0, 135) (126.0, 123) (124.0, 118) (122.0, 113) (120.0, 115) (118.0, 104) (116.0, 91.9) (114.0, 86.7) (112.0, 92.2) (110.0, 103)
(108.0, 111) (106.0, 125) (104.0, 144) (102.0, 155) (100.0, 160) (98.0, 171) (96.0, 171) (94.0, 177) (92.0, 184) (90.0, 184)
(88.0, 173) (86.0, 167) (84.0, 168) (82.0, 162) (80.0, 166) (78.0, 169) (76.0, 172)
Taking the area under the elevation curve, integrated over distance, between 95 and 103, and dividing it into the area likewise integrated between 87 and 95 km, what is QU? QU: 1.09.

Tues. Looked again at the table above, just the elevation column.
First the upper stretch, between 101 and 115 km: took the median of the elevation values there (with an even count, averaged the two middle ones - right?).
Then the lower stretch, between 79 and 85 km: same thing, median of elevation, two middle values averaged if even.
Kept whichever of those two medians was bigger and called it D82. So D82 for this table 166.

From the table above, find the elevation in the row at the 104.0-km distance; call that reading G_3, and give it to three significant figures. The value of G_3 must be 144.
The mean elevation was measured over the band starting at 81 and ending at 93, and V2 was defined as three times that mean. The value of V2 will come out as 519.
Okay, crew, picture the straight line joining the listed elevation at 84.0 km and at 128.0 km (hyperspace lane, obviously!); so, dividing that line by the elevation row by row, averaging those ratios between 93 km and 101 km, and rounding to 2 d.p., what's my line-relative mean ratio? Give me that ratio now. 0.93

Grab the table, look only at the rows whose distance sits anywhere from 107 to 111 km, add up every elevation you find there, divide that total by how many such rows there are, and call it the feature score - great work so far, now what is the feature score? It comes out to 107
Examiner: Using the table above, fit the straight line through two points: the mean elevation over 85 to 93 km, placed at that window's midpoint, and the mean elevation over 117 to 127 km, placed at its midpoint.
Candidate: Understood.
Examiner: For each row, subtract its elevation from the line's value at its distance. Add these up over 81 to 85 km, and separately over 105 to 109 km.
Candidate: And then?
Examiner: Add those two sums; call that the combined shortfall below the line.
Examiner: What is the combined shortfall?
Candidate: 97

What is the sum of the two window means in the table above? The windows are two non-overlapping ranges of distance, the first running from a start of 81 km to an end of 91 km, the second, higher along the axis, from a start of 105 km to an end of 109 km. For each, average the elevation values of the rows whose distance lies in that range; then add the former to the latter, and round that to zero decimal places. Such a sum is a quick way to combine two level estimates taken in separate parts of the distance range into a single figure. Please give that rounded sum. 289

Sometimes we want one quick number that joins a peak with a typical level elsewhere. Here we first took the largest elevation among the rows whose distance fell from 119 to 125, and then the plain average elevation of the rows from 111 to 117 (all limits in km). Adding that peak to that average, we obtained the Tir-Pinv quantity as 208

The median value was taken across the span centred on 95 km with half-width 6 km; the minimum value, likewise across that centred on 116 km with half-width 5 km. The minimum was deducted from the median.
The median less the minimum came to 87.3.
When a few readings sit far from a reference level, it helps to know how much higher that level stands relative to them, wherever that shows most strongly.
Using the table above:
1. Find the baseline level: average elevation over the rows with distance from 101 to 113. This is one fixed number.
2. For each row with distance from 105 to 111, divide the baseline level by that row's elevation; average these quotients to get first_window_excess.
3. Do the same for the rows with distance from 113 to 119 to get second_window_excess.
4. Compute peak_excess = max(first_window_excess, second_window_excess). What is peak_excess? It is 1.30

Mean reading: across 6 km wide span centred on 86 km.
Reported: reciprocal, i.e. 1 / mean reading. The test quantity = 0.0059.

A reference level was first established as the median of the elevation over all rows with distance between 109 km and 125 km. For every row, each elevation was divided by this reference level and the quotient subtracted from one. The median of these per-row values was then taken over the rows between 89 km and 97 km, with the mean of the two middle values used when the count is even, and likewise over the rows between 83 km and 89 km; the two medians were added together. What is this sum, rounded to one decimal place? -1.4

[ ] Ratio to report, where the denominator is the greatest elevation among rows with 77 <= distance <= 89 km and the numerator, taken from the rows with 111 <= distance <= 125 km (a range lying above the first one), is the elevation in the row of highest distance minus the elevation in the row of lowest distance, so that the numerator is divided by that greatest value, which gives 0.15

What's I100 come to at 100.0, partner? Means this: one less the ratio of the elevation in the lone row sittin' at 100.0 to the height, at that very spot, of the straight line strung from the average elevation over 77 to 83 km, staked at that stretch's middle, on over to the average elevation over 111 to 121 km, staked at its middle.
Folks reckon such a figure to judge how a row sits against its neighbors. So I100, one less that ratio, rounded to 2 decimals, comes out -0.25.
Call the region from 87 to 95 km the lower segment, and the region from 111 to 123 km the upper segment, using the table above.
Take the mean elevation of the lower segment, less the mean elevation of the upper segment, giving 79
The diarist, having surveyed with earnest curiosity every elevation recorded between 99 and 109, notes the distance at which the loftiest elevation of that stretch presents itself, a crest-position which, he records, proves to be 100.0 km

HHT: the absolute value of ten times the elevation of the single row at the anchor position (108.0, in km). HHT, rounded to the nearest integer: 1110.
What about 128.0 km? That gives 1350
